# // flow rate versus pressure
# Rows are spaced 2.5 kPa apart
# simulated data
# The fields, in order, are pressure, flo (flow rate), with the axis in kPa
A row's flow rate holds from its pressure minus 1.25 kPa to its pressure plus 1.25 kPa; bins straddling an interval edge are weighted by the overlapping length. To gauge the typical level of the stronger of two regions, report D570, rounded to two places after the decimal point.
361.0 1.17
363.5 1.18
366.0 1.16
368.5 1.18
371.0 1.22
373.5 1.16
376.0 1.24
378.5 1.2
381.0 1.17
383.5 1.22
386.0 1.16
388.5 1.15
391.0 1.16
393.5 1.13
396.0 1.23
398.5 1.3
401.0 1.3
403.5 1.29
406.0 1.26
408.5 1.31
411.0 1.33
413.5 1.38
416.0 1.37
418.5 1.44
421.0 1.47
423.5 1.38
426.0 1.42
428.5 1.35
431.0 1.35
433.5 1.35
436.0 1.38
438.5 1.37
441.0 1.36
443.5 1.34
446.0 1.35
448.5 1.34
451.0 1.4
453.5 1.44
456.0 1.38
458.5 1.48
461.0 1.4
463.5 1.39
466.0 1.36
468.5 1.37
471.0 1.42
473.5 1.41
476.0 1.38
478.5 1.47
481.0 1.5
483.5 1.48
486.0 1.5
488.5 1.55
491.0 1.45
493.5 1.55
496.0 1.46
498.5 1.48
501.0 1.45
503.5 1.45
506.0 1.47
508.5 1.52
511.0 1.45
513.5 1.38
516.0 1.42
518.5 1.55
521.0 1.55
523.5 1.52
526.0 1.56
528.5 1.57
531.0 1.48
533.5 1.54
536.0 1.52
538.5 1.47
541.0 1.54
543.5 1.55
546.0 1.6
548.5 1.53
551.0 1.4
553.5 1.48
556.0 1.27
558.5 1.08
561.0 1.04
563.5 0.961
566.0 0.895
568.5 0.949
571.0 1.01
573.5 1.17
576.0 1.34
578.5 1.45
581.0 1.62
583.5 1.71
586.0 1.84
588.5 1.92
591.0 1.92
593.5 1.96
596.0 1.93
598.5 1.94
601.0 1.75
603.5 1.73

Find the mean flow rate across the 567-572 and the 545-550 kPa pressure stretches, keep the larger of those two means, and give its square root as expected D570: 1.25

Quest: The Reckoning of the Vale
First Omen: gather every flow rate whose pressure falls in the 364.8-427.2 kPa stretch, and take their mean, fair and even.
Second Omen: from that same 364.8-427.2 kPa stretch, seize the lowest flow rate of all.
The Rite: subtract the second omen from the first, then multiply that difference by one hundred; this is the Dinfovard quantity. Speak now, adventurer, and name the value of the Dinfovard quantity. 14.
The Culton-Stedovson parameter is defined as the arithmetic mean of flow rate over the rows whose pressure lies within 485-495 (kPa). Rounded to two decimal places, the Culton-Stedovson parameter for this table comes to 1.51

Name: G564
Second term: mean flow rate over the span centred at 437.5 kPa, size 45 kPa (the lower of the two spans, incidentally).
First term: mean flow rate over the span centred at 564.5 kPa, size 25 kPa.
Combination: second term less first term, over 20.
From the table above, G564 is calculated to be 0.013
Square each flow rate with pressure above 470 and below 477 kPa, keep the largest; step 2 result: 2.02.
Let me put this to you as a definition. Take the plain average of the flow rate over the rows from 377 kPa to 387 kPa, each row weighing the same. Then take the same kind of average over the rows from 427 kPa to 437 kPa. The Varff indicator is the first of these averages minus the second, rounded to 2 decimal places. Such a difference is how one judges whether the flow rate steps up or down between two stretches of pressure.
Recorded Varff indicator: -0.17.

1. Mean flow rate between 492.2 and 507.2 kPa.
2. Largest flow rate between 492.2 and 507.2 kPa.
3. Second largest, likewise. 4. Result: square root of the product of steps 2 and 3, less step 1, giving 0.038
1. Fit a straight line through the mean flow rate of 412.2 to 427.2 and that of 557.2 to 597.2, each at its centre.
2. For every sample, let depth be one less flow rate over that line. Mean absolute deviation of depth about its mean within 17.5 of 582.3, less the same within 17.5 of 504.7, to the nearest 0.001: 0.215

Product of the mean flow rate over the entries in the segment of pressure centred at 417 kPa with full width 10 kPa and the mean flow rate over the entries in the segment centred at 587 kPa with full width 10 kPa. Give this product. 2.6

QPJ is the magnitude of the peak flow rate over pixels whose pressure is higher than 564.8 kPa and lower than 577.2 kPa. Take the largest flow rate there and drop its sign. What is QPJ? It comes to 1.34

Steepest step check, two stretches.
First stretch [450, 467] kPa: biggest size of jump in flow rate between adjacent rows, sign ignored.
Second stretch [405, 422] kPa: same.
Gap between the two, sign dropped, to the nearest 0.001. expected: 0.030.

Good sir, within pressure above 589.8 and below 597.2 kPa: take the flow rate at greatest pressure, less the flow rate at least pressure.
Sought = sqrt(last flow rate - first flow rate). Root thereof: 0.10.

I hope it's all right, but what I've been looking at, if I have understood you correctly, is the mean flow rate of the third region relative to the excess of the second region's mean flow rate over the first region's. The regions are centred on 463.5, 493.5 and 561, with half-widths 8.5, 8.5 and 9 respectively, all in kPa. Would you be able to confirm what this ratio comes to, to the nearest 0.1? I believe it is 12.0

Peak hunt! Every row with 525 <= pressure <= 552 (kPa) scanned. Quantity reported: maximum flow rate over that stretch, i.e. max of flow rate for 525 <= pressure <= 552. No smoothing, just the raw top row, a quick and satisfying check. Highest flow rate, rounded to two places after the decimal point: 1.60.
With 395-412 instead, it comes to 1.33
